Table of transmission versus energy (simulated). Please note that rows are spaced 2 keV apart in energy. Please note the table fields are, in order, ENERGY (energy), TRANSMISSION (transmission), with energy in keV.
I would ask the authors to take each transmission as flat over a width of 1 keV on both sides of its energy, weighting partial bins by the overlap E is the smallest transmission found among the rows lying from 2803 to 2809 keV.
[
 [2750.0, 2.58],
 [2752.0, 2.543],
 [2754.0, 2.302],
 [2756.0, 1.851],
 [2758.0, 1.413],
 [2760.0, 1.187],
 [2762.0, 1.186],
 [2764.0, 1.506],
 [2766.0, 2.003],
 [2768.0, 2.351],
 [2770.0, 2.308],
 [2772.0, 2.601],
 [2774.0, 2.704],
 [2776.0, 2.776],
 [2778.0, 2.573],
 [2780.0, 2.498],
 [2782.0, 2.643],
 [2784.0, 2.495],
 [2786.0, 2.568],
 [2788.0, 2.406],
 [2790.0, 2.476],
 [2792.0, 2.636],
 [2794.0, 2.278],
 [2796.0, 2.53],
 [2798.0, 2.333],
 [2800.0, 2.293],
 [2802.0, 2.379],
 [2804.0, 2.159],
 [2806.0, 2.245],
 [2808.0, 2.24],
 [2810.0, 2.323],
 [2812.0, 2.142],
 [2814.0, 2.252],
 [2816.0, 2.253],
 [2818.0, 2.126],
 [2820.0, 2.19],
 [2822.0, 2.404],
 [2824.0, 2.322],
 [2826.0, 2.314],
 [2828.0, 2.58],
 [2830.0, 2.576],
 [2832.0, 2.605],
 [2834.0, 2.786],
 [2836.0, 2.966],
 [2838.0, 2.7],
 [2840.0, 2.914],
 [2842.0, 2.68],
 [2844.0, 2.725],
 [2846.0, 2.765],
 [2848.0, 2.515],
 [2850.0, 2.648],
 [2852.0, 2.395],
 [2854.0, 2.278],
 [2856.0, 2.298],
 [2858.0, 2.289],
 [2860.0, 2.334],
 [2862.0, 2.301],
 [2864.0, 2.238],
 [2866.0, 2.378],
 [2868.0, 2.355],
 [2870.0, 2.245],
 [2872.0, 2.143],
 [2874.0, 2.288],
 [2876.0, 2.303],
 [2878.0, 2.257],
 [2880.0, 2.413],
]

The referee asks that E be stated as 2.159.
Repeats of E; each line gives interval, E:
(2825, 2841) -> 2.314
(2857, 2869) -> 2.238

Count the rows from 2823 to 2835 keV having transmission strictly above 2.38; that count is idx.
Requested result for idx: 4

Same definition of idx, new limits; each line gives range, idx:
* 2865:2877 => 0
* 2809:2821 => 0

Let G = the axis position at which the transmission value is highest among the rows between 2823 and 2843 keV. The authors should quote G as 2836.0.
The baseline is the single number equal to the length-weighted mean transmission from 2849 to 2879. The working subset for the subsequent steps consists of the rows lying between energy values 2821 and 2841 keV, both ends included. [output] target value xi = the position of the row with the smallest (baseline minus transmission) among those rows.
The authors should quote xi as 2836.0 keV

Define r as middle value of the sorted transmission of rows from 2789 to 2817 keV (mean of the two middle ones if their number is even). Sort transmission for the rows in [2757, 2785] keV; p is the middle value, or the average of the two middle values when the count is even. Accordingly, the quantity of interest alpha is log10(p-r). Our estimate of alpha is -0.86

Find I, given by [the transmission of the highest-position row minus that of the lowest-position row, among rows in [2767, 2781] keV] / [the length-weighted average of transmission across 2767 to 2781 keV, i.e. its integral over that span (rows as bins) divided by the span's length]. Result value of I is 0.06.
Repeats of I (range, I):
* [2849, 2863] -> -0.15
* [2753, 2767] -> -0.18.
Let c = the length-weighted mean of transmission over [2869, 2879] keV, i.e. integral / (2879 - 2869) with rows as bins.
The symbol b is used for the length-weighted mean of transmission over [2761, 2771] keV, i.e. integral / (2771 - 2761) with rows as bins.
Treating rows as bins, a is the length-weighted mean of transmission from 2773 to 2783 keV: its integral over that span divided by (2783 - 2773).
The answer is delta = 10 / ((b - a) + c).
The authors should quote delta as 6.8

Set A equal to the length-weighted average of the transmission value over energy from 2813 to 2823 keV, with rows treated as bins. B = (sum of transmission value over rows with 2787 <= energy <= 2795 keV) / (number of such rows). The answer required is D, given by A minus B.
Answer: -0.20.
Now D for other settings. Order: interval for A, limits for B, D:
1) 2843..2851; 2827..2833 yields 0.08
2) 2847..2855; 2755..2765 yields 1.03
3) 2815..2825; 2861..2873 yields -0.02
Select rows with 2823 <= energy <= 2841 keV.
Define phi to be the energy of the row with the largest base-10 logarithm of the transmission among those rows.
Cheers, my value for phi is 2836.0 keV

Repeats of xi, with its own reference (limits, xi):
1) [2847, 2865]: 2850.0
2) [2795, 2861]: 2836.0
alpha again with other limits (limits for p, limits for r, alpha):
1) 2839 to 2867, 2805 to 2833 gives -0.99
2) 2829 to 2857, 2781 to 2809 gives -0.57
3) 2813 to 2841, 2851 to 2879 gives -0.71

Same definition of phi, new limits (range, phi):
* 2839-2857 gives 2840.0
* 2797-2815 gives 2802.0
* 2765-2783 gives 2776.0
